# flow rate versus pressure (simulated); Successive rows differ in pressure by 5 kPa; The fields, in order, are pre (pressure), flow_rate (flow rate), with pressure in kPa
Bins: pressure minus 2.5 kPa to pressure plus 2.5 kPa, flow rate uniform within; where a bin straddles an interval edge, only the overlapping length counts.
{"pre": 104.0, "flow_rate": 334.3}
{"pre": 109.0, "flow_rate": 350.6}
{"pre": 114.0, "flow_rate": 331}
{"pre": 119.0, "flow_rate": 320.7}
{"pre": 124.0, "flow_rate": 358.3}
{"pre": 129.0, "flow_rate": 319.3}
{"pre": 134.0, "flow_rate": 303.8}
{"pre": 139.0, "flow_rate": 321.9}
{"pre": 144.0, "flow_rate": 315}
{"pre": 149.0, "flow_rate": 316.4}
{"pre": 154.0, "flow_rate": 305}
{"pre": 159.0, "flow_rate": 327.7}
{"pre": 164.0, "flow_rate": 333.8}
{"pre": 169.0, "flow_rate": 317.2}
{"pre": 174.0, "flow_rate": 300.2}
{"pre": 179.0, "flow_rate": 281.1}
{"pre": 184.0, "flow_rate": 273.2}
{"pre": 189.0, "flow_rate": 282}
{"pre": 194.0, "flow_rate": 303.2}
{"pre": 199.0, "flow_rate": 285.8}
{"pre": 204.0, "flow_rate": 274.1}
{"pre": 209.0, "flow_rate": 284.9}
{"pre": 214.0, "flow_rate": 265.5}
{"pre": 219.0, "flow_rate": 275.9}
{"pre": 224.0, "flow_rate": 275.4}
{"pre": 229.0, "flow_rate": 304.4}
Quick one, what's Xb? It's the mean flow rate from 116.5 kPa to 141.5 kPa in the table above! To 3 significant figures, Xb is 325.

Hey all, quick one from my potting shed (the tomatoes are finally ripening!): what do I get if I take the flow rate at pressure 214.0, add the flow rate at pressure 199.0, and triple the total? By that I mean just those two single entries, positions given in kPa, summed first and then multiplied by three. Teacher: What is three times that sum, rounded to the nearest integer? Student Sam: 1654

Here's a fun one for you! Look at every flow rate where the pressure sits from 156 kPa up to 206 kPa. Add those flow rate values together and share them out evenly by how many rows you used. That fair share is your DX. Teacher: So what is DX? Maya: 298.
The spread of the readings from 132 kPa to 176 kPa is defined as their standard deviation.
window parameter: 11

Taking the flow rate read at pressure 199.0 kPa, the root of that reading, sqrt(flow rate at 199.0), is 16.9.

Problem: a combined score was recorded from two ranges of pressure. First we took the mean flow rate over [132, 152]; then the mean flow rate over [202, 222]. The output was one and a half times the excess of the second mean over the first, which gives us -59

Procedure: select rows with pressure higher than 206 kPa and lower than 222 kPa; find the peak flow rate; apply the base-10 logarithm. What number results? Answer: 2.455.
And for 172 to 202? 2.482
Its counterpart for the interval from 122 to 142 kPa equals 2.554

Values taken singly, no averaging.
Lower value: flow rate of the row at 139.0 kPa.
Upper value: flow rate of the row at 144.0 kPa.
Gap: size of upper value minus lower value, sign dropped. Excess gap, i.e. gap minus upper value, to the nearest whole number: -308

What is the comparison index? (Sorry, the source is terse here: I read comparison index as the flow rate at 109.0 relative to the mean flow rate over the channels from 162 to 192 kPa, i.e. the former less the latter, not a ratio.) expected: 53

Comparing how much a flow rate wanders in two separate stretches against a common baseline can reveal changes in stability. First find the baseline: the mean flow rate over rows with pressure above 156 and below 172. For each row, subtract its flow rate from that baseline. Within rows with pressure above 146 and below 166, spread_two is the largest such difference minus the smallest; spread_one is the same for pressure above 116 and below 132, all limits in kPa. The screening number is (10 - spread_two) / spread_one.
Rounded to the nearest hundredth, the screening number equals -0.48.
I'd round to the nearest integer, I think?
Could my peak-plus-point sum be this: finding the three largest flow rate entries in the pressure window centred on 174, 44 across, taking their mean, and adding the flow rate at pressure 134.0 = 630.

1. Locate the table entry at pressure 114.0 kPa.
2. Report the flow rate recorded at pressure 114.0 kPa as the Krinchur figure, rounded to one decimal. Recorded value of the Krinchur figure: 331.0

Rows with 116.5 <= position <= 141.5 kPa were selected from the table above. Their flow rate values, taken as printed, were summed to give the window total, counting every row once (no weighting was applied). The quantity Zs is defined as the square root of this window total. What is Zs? 40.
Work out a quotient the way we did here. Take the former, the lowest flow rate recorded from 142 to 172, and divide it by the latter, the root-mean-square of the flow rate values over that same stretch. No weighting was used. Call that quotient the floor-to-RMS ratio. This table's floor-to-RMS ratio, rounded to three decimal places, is 0.955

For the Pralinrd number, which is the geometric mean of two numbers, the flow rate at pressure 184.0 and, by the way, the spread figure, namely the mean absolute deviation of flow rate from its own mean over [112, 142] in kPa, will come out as 59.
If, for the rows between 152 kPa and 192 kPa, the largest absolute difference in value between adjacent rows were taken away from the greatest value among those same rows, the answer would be 311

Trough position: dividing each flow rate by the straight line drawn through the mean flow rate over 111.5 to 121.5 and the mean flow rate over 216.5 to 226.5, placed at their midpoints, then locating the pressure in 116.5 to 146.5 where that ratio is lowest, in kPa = 134.0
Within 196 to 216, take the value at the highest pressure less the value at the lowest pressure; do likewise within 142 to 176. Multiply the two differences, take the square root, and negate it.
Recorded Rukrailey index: -17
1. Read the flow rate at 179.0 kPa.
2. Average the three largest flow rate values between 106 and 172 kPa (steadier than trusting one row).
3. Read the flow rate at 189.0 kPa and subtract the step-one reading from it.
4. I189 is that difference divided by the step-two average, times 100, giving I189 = 0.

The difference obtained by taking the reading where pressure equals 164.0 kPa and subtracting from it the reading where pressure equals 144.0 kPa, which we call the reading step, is 19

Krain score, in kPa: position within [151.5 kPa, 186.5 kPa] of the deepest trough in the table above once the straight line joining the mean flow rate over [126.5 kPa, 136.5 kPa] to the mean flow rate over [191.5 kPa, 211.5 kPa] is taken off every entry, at 184.0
